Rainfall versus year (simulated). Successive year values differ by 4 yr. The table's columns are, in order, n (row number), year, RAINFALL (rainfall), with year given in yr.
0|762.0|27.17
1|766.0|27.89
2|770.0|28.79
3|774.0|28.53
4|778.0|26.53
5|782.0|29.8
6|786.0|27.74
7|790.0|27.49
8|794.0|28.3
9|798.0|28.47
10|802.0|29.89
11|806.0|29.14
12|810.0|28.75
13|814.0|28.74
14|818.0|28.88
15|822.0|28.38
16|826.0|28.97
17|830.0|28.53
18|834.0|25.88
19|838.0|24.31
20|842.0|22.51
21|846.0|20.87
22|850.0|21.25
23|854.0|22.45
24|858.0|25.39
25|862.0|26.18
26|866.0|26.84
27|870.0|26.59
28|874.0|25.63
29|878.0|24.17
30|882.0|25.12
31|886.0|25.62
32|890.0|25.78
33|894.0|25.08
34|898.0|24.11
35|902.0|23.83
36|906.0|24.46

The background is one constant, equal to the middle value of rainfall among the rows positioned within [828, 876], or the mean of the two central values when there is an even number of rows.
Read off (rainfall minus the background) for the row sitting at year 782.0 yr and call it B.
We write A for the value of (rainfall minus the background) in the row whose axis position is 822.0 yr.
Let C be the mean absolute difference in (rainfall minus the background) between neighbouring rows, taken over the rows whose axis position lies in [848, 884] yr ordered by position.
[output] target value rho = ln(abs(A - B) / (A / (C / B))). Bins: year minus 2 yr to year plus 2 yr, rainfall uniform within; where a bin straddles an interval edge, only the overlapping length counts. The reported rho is -2.0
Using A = 2.9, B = 4.3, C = 1.2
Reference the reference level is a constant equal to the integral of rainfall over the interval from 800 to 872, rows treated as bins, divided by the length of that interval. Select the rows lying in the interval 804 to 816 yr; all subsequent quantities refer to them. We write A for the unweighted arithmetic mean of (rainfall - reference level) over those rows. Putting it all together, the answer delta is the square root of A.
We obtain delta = 1.60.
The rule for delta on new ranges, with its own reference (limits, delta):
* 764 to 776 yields 1.45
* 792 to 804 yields 1.61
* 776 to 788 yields 1.31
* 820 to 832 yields 1.52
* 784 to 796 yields 1.24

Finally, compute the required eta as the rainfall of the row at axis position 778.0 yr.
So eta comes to 26.53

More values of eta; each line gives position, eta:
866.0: 26.84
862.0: 26.18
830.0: 28.53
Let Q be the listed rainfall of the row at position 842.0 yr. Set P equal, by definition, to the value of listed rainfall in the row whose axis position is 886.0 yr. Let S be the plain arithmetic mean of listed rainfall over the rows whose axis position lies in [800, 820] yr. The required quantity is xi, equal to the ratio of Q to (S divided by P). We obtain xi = 19.8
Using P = 25.62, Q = 22.51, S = 29.1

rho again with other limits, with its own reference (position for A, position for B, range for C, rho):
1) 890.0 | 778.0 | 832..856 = 1.3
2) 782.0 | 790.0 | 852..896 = -1.4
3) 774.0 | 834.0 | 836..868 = 1.2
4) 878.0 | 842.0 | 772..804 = -0.5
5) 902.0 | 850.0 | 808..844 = -1.1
